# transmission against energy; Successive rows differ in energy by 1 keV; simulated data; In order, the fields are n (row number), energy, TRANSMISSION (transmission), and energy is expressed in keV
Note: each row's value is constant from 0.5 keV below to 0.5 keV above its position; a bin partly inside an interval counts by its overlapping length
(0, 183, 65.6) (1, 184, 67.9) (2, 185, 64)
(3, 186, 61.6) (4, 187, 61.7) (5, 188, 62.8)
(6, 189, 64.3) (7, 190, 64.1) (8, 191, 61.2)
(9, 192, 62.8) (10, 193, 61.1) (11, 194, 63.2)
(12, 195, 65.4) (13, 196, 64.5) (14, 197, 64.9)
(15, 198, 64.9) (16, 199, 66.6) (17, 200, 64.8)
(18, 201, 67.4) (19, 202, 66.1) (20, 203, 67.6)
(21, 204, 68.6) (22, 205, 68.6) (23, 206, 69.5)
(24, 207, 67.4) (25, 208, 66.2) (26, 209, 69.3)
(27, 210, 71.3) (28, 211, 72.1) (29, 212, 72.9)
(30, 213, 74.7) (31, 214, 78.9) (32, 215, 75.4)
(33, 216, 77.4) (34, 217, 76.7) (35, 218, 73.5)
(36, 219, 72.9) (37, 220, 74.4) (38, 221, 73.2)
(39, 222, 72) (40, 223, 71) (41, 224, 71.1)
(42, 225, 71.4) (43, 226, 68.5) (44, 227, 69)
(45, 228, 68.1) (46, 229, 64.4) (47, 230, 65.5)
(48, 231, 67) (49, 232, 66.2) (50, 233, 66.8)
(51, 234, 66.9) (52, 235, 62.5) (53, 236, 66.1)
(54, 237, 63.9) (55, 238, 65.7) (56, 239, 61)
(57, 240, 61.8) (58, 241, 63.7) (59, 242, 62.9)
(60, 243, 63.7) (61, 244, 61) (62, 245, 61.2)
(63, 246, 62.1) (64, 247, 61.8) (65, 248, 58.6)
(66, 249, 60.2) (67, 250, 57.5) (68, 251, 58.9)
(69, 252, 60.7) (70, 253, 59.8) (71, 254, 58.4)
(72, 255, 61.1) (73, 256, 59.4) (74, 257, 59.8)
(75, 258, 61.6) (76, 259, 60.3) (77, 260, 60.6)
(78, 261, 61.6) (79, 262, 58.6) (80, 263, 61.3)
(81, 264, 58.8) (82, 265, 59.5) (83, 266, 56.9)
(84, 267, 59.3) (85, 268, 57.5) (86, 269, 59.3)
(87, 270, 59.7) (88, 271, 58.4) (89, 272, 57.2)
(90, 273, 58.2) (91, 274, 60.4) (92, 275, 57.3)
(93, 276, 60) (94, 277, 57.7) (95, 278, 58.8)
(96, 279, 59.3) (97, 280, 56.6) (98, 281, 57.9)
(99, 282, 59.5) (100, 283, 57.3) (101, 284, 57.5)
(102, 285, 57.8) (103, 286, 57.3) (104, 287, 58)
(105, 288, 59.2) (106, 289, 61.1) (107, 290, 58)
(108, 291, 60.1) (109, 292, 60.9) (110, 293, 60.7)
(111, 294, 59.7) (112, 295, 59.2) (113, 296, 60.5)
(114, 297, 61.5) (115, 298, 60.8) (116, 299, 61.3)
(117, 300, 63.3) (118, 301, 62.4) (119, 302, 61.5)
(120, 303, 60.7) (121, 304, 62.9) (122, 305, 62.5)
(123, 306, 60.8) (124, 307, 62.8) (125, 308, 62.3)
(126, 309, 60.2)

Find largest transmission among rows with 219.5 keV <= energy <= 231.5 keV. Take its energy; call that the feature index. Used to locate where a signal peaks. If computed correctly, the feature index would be 220 keV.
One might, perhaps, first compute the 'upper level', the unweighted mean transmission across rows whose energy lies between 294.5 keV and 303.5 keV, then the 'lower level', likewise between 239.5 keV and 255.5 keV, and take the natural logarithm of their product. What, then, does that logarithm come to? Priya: 8.22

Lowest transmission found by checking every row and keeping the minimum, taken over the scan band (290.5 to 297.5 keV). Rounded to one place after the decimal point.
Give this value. 59.2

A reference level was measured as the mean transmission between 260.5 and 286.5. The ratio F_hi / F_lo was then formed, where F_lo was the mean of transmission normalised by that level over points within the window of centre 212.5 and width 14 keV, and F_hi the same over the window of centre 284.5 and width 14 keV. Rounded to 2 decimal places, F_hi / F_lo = 0.80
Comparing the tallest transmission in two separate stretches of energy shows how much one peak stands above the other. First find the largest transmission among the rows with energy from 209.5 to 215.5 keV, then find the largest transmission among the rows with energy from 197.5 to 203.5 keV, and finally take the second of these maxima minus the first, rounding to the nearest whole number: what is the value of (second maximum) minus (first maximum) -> -11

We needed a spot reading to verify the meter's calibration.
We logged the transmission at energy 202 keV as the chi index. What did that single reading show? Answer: 66.1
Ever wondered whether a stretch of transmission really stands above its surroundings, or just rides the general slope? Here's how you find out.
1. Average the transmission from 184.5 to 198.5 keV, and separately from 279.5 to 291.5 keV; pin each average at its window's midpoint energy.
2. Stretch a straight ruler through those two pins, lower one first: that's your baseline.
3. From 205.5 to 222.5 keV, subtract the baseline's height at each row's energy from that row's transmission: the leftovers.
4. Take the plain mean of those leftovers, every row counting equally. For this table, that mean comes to 10.7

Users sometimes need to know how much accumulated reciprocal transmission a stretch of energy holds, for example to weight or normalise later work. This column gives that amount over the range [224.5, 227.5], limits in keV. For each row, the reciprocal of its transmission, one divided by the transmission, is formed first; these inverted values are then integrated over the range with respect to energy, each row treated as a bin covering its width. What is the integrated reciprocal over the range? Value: 0.043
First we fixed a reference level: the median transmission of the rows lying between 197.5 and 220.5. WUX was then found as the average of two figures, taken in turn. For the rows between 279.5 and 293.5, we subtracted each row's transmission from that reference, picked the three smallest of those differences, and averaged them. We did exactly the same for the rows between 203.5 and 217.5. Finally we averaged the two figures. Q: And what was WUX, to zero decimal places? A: 0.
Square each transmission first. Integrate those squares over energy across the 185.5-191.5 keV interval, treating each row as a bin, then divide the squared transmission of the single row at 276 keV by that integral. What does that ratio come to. 0.153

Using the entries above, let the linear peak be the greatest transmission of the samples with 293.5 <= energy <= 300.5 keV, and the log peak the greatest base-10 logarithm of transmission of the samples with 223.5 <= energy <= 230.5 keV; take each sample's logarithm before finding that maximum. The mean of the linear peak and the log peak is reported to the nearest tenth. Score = 32.6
